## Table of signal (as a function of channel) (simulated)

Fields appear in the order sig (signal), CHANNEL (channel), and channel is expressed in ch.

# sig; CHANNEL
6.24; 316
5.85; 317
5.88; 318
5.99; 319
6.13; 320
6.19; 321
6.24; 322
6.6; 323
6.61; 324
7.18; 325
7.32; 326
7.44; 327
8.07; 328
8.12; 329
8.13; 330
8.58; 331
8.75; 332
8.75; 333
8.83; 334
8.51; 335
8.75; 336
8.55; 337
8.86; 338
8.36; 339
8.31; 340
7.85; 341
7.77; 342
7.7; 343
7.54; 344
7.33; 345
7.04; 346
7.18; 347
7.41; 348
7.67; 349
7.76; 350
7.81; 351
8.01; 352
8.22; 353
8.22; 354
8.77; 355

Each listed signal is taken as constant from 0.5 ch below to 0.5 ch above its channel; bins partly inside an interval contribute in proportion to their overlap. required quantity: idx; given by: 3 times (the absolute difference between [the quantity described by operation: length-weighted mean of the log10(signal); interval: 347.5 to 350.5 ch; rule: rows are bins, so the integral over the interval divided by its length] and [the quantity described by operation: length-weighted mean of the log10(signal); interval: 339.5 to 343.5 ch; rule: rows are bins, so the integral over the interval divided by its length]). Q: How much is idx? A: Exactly 0.05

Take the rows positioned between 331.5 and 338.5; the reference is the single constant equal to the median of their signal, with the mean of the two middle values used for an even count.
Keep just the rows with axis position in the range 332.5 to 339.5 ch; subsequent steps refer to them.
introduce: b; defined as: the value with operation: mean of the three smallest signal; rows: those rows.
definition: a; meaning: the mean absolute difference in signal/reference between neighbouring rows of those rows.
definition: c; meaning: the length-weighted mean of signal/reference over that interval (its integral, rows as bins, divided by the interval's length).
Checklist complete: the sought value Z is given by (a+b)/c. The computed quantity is 8.59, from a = 0.031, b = 8.5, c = 0.99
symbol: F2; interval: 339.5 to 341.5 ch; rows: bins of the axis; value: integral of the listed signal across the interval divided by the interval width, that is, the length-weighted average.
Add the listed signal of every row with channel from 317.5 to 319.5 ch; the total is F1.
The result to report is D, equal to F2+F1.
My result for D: 20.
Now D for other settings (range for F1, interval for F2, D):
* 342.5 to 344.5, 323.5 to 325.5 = 22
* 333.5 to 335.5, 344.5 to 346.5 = 25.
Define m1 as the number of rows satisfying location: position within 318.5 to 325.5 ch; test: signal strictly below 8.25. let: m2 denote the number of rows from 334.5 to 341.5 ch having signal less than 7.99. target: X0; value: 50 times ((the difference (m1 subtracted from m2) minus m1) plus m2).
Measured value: -600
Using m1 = 7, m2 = 1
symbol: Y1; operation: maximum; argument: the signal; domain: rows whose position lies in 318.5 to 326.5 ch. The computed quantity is 7.32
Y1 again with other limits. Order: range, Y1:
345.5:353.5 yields 8.22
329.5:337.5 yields 8.83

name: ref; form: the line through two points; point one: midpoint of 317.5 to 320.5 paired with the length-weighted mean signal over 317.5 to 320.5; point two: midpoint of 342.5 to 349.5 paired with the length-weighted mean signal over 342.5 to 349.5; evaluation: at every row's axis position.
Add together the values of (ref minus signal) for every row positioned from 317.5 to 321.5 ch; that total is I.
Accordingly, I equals -0.1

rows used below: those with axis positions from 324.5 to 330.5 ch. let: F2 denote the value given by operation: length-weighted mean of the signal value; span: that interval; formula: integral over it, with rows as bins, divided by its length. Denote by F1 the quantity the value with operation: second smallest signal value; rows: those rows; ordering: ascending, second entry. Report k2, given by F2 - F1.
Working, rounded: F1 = 7.32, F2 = 7.7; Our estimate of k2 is 0.39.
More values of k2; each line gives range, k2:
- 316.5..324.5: 0.31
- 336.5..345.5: 0.49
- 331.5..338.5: 0.16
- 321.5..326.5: 0.19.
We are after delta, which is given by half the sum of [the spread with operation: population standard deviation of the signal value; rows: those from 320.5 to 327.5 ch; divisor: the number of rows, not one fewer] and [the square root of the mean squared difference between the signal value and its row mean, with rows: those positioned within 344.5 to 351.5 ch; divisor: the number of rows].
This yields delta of 0.38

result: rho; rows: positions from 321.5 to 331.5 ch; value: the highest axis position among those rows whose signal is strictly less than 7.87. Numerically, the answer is 327 ch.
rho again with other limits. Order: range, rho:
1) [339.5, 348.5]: 348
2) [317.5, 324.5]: 324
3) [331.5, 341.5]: 341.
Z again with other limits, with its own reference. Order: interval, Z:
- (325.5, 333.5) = 8.20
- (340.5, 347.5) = 8.42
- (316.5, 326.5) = 8.10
